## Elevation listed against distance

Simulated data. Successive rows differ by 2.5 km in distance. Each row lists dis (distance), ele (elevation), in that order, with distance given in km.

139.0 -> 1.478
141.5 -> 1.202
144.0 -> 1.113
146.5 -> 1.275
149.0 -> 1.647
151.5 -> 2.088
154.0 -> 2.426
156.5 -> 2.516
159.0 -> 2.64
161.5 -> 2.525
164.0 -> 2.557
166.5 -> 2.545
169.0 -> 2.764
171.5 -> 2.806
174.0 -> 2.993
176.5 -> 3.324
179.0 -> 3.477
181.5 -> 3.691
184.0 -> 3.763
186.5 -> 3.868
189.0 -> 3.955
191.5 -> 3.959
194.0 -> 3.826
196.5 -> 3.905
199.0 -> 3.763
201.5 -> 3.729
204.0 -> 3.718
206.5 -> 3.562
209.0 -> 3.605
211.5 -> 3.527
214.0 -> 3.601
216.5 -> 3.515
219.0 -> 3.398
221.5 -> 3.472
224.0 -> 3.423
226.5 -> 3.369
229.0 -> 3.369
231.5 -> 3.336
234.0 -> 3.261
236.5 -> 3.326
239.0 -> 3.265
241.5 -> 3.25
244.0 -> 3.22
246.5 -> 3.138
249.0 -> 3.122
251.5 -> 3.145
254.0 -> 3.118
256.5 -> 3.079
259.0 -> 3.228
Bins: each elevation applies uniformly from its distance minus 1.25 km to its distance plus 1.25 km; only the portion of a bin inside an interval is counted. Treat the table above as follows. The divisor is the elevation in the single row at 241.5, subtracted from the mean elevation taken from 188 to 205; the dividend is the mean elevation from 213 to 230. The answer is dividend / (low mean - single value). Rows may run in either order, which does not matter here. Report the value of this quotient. 6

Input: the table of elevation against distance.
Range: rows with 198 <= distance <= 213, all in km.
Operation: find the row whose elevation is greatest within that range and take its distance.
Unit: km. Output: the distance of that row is 199.0 km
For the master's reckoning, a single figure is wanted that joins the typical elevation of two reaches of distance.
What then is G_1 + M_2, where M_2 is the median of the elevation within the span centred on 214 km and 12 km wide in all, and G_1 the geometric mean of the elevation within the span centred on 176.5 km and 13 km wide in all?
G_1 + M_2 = 6.77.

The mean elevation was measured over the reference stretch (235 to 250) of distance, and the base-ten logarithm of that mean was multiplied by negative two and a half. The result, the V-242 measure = -1.27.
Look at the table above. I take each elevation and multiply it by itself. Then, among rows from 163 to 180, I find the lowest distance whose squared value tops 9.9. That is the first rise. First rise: 176.5 km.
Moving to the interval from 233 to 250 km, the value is 234.0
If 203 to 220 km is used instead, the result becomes 204.0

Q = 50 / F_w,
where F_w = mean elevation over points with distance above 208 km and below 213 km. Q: 14.0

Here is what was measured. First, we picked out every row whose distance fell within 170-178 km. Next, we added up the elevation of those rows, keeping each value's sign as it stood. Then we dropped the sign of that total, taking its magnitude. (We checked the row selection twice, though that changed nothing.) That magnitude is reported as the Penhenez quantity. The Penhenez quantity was 9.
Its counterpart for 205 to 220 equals 21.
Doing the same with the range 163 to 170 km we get 8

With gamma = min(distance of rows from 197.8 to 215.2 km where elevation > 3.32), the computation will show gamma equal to 199.0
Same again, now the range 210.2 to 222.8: 211.5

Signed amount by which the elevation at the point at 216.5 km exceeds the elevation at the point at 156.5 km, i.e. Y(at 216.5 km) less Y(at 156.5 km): 1.0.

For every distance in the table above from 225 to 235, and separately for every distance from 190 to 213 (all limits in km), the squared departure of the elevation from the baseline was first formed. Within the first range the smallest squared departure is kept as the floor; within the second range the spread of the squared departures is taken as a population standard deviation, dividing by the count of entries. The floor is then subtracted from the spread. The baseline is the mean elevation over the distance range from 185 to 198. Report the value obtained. -0.23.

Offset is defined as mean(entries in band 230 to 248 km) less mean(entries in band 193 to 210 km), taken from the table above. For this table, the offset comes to -0.47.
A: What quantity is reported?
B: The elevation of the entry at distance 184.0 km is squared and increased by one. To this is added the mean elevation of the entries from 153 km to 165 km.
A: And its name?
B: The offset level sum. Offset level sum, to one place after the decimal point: 17.7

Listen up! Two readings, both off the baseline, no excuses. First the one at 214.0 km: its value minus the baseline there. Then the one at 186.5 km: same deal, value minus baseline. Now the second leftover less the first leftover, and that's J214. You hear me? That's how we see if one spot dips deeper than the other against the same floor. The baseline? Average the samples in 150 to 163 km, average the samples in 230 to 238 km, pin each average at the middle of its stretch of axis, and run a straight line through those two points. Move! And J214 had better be 0.58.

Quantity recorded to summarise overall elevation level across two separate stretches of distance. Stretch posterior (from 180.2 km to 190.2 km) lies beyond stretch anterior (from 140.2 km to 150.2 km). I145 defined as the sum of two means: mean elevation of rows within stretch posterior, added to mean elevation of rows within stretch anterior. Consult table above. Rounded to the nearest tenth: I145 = 5.1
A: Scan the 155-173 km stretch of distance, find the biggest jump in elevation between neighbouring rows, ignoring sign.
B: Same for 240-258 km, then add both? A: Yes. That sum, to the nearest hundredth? 0.30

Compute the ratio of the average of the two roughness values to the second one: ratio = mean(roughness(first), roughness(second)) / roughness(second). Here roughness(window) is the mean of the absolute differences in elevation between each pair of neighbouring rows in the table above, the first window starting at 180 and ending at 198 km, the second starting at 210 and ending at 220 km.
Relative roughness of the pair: 0.93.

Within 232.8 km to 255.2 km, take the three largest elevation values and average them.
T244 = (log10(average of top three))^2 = 0.27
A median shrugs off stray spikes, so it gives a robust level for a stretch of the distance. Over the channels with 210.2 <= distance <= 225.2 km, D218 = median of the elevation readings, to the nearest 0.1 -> 3.5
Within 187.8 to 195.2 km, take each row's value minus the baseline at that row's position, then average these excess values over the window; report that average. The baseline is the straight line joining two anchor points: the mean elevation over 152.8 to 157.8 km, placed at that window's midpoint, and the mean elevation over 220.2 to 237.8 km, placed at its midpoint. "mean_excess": 1.00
